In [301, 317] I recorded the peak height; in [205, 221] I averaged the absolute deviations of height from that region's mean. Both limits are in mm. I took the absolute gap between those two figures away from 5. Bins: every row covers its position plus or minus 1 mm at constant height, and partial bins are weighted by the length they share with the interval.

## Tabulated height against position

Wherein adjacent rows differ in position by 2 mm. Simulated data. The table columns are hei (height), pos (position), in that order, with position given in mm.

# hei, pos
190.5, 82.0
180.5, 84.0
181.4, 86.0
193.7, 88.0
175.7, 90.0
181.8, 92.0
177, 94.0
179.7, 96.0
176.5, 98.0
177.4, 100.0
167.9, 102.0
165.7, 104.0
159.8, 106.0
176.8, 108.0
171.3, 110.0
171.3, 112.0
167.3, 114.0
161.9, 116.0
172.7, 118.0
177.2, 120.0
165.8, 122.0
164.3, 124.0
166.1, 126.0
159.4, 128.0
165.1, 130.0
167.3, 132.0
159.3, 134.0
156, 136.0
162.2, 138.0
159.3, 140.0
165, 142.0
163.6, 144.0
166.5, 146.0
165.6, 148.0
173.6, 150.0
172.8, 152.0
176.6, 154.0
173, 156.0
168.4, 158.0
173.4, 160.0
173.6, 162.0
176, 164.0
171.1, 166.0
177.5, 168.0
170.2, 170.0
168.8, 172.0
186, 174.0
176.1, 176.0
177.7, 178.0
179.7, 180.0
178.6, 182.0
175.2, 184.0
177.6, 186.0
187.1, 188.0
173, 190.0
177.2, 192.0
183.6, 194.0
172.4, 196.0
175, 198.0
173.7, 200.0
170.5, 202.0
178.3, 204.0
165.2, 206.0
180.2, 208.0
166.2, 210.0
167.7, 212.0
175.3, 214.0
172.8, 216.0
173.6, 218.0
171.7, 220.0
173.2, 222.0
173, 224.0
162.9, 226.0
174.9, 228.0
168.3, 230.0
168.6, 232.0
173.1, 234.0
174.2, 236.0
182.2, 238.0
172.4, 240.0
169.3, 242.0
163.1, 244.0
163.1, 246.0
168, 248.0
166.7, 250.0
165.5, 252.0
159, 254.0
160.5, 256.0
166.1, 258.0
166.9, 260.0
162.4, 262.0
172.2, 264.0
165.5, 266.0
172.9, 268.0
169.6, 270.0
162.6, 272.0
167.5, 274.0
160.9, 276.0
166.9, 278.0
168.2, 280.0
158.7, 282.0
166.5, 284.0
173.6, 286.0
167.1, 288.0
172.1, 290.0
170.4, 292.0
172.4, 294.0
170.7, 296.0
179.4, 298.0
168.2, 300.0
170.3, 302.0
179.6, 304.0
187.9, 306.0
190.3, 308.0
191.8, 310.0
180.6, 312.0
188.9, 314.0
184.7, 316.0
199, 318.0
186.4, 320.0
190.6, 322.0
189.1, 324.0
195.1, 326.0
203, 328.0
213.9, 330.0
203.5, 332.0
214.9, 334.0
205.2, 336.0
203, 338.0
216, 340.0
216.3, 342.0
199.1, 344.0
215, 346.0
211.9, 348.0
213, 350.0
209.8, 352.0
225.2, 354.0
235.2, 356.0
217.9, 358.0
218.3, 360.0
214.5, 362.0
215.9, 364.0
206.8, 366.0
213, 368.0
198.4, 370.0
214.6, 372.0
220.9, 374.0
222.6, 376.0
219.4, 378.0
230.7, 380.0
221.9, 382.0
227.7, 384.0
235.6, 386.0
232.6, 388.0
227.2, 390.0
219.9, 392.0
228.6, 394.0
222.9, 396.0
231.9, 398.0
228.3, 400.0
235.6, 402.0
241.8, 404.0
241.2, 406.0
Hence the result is -183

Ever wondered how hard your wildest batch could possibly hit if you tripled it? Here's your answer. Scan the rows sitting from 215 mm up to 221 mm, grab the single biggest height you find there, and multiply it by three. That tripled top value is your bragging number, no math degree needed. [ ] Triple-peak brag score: 521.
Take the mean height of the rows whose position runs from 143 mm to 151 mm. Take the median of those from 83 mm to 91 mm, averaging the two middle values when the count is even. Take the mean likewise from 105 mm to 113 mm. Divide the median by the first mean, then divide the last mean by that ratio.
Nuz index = 157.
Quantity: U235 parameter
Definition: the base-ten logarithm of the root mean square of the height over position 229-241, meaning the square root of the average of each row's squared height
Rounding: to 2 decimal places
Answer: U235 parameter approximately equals 2.24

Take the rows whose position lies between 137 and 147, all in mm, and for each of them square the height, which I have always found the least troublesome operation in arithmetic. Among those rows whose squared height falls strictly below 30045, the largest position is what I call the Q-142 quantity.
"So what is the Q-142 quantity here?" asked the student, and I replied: 146.0 mm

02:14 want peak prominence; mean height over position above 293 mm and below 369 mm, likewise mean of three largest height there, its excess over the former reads 26.3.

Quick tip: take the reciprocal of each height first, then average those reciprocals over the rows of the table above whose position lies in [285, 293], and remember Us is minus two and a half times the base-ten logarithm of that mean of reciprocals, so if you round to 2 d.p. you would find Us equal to 5.58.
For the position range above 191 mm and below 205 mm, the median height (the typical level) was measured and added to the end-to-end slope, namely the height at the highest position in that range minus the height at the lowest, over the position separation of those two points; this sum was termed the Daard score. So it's 175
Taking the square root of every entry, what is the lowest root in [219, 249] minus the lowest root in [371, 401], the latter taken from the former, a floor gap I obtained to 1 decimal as -1.9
